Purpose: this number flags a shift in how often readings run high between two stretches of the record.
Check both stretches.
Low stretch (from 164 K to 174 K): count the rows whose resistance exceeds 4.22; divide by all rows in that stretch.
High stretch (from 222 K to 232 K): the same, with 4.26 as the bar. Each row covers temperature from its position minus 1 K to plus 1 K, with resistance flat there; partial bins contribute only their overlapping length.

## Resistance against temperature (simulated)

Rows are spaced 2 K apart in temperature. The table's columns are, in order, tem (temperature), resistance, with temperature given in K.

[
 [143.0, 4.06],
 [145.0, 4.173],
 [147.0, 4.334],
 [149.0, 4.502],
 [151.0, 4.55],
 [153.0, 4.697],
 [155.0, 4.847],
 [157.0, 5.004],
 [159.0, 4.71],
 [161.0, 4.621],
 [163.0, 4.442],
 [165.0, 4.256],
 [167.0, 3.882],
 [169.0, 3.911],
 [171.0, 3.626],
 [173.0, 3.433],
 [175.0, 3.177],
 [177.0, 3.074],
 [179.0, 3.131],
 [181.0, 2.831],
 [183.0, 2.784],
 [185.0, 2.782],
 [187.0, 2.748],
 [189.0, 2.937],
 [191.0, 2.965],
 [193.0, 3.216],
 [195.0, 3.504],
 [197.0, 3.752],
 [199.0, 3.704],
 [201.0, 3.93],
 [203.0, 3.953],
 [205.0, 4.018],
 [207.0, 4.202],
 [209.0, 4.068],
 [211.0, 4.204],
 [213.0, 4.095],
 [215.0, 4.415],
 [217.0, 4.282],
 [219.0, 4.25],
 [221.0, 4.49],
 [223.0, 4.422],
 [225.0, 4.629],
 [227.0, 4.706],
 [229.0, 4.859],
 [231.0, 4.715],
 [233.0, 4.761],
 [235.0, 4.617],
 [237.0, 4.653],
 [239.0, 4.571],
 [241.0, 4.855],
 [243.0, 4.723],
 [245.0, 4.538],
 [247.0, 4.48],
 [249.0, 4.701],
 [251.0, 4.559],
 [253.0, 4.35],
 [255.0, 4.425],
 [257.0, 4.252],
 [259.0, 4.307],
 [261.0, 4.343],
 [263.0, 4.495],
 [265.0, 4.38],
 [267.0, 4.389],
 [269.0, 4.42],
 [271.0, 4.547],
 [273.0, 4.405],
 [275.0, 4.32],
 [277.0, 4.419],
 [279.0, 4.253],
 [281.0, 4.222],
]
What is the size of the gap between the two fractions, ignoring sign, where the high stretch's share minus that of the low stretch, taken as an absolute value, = 0.8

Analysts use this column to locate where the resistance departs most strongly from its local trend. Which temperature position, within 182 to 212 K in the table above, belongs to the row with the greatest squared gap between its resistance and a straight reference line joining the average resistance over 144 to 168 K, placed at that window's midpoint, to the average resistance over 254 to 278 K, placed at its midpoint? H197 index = 187.0 K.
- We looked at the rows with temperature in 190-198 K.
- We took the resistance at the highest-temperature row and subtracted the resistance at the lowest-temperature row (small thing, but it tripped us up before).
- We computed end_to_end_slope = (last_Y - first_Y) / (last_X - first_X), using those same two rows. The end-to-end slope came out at 0.13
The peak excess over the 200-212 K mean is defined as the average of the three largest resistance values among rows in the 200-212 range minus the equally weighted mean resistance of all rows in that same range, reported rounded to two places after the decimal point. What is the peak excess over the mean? 0.10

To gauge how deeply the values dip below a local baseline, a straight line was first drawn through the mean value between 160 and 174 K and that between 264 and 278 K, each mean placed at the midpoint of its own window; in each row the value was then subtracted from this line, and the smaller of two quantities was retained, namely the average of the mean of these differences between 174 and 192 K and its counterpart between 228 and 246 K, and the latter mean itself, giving -0.41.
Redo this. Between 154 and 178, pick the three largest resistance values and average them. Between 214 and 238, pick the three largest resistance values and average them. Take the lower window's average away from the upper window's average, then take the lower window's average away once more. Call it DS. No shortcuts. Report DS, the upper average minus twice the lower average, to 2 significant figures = -4.9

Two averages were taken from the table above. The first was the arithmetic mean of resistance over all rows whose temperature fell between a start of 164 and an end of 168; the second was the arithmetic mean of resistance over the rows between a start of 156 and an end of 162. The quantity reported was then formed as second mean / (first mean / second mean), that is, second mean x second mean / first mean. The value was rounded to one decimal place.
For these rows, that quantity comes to 5.6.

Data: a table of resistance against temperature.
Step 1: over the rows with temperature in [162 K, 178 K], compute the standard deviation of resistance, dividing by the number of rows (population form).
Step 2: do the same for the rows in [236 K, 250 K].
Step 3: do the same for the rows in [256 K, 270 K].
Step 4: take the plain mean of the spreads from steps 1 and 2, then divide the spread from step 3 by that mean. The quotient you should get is 0.3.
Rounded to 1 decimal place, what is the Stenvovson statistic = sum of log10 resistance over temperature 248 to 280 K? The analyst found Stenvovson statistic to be 10.3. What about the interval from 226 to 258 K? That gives 10.6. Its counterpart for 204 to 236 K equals 10.3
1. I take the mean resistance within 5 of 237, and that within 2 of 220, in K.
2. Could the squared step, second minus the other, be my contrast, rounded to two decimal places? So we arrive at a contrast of 0.10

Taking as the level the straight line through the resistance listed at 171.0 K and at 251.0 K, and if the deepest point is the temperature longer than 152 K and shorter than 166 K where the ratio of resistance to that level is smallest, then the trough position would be 165.0 K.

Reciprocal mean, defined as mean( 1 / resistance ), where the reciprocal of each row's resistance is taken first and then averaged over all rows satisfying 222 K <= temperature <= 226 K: 0.221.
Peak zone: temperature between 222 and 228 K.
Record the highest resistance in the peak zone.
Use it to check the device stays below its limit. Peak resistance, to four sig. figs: 4.706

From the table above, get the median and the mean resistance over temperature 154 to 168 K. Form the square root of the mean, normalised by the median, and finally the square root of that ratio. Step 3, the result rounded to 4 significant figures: 0.6789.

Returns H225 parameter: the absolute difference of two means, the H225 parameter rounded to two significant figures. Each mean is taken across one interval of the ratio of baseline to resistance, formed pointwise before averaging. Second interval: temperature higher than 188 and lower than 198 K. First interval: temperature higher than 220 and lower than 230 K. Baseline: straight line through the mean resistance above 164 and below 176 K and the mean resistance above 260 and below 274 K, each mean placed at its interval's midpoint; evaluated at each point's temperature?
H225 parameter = 0.30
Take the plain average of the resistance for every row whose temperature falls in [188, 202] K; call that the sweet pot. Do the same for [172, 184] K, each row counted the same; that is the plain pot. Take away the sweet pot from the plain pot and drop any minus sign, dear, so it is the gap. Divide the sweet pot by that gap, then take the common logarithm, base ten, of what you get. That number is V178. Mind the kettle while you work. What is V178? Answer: 1.0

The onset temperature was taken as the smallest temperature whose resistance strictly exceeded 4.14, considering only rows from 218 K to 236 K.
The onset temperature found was 219.0 K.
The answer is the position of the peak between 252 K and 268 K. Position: 263.0 K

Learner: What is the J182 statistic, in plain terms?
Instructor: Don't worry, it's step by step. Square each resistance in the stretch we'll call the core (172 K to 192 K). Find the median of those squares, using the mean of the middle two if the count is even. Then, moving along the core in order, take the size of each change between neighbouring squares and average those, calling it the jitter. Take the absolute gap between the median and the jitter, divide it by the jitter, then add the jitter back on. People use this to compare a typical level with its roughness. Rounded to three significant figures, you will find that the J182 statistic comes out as 12.4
